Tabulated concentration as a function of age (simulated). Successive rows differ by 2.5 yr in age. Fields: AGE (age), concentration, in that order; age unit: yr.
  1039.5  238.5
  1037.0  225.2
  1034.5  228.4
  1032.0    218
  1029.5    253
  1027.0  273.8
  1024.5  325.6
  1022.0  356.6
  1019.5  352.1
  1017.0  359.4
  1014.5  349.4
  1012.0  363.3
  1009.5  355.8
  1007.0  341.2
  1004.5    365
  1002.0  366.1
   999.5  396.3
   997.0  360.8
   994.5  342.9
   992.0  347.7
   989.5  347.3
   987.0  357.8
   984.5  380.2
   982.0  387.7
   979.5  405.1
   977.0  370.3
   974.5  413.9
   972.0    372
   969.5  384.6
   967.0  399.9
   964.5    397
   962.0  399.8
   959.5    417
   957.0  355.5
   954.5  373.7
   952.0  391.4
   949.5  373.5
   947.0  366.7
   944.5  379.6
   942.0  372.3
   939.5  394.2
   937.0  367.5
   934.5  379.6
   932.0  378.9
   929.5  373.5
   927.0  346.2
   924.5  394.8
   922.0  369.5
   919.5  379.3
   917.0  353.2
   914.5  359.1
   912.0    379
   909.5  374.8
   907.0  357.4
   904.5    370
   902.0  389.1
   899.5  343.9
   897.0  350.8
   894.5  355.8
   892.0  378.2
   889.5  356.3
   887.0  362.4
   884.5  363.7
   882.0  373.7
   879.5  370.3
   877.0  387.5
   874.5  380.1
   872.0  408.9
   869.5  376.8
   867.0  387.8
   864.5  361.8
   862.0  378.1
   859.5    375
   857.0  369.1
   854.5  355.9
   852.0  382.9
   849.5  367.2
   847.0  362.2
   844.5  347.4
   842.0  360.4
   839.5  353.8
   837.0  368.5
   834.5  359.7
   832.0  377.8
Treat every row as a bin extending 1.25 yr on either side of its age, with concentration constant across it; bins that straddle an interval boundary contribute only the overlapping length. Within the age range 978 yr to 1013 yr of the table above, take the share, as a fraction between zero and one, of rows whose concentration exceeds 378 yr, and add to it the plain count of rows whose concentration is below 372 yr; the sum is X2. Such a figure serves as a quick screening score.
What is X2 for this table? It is 10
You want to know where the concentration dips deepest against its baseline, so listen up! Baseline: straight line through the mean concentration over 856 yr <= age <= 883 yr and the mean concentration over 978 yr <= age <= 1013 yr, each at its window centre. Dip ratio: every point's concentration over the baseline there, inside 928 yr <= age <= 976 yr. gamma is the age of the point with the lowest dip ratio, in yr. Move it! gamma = 957.0 yr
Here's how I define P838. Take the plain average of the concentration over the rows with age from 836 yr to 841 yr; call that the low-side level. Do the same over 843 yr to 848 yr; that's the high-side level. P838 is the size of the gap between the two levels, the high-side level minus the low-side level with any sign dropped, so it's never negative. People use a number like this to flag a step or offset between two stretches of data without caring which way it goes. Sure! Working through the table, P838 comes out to 6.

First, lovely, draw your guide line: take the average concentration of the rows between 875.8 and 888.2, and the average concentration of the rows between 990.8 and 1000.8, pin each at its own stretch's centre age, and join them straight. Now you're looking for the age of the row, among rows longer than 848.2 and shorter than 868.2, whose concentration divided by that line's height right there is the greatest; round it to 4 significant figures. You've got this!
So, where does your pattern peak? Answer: 867.0 yr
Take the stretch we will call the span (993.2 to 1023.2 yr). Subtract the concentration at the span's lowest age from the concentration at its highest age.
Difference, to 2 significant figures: 14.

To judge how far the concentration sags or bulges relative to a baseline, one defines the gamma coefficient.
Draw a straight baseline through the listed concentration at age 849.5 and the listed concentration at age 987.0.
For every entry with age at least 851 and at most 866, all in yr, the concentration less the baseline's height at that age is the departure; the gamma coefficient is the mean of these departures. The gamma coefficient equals 4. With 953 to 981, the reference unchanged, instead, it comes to 31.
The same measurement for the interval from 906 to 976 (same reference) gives 18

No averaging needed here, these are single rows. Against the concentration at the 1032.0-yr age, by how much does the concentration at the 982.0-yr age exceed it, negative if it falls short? 170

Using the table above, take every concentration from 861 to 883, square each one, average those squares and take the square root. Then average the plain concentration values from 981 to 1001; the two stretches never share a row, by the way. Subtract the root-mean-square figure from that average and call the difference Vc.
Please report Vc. -16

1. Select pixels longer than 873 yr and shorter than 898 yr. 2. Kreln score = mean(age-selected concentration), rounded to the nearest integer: 368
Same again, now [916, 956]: 375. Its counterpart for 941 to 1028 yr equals 369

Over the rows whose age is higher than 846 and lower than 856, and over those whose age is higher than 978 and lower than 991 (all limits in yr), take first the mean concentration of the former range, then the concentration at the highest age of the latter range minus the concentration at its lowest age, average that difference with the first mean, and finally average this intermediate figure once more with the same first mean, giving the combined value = 261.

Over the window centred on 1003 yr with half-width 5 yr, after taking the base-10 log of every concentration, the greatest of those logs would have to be 2.60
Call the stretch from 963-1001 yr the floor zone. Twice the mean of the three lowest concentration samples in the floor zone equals 692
